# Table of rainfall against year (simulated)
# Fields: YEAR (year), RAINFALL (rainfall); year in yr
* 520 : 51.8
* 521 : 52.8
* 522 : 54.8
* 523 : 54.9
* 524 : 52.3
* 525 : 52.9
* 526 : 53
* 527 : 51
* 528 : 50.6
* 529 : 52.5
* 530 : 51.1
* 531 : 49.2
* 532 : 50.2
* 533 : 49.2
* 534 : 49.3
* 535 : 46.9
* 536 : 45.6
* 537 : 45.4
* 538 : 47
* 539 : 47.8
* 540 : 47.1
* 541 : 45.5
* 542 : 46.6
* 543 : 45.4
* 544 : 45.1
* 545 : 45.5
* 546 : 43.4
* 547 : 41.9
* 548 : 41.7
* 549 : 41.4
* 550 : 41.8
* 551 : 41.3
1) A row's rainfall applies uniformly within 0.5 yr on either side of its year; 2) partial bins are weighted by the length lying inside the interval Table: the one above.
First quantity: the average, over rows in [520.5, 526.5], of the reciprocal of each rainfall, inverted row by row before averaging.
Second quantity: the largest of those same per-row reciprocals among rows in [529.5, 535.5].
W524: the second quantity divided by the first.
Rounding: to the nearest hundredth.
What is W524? 1.14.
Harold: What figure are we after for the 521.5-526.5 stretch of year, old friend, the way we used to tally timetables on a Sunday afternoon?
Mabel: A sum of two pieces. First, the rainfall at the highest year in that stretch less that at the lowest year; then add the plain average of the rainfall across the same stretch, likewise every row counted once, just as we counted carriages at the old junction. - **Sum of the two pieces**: 52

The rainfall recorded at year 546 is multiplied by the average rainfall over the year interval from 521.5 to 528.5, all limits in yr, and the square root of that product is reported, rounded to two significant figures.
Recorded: 48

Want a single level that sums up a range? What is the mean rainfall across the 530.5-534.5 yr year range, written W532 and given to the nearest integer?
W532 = 49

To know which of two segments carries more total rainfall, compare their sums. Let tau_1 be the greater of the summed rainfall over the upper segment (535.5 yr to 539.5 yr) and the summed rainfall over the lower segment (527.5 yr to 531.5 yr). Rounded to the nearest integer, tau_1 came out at 203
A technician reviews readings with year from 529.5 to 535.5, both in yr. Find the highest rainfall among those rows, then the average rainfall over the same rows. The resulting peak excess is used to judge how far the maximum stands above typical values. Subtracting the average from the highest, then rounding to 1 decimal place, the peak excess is 1.8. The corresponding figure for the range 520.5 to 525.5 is 1.4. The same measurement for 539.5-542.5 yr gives 0.7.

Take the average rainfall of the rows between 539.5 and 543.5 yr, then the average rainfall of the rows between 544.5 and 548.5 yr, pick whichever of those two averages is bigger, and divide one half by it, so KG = 0.0108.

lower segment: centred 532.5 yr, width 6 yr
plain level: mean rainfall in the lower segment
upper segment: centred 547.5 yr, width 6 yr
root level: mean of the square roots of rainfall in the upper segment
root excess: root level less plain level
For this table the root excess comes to -43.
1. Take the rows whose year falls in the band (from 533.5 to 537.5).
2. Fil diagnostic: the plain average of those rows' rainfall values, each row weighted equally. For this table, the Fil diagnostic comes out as 46.8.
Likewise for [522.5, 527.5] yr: 52.8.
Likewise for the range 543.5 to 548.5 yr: 43.5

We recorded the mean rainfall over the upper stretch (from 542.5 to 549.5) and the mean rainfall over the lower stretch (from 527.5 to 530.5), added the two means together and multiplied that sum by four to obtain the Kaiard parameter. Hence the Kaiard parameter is 380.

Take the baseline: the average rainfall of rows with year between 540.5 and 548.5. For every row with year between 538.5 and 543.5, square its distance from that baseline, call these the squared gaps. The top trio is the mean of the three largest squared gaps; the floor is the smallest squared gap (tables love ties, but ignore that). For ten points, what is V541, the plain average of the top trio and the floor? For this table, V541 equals 4.5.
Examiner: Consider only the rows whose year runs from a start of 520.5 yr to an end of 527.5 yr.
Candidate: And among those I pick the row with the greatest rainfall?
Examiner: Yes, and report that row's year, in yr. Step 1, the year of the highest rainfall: 523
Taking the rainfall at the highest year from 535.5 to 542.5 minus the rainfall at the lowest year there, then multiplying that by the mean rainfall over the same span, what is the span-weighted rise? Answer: 46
